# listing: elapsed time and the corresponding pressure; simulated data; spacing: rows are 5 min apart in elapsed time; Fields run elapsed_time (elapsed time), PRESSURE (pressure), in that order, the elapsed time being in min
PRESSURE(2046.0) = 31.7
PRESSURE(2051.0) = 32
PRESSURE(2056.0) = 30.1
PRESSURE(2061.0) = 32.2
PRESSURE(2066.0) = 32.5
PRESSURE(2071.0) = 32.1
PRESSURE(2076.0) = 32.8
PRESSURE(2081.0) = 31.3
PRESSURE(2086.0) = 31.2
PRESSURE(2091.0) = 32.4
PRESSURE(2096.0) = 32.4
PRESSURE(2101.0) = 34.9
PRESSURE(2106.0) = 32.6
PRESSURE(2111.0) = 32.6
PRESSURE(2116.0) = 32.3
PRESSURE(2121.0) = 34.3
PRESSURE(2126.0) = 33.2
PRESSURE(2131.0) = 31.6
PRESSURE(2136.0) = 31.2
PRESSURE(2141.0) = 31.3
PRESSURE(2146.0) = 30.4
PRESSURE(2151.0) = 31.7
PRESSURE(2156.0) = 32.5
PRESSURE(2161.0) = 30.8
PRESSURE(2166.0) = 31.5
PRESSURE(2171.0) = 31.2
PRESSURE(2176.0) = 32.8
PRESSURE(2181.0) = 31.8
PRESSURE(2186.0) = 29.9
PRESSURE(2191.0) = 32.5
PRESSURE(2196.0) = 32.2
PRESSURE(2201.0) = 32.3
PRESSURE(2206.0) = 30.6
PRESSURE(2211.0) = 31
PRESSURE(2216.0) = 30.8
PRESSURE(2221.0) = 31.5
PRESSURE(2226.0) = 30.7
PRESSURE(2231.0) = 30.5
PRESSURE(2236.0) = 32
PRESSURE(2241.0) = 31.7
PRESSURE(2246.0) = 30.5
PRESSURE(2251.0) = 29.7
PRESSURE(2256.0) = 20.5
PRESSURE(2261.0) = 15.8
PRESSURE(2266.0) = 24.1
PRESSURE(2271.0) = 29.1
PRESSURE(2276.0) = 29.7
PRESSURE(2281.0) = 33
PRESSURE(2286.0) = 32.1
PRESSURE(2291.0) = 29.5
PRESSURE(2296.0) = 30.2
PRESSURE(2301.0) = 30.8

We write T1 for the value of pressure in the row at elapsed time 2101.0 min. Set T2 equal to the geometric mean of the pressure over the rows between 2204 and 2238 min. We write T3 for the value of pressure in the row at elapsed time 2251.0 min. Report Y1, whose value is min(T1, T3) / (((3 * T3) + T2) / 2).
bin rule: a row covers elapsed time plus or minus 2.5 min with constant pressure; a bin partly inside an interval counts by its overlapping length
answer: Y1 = 0.495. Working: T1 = 34.9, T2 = 31.0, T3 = 29.7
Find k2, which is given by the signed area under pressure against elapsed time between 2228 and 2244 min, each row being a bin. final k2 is 502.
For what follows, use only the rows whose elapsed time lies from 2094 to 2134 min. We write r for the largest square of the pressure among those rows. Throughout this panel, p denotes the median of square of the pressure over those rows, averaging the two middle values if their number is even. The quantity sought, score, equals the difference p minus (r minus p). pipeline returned 908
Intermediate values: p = 1063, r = 1218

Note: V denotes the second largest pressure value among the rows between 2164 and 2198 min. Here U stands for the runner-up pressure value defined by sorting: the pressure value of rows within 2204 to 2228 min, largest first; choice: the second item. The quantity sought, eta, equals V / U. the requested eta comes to 1.05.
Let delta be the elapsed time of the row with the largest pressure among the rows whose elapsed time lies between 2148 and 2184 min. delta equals 2176.0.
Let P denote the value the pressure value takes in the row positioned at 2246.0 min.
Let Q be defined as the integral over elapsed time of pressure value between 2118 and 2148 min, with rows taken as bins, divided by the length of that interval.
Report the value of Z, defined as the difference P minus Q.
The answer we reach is -1.5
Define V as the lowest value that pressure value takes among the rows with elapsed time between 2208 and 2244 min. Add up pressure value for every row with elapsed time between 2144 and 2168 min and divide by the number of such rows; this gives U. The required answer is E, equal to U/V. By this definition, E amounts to 1.03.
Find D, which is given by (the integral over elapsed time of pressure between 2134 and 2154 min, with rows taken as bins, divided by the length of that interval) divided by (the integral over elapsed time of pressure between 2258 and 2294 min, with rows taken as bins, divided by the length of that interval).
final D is 1.132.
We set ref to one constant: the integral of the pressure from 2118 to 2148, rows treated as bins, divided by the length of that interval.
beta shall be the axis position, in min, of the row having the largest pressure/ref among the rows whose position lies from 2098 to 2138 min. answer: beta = 2101.0 min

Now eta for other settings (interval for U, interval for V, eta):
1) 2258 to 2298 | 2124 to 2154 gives 0.99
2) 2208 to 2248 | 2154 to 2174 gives 0.99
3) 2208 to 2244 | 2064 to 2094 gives 1.03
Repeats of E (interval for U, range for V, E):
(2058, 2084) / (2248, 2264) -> 2.04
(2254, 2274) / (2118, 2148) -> 0.74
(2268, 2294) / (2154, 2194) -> 1.03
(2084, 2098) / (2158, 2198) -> 1.07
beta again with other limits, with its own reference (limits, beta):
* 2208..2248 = 2236.0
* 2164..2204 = 2176.0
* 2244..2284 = 2281.0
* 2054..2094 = 2076.0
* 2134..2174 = 2156.0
